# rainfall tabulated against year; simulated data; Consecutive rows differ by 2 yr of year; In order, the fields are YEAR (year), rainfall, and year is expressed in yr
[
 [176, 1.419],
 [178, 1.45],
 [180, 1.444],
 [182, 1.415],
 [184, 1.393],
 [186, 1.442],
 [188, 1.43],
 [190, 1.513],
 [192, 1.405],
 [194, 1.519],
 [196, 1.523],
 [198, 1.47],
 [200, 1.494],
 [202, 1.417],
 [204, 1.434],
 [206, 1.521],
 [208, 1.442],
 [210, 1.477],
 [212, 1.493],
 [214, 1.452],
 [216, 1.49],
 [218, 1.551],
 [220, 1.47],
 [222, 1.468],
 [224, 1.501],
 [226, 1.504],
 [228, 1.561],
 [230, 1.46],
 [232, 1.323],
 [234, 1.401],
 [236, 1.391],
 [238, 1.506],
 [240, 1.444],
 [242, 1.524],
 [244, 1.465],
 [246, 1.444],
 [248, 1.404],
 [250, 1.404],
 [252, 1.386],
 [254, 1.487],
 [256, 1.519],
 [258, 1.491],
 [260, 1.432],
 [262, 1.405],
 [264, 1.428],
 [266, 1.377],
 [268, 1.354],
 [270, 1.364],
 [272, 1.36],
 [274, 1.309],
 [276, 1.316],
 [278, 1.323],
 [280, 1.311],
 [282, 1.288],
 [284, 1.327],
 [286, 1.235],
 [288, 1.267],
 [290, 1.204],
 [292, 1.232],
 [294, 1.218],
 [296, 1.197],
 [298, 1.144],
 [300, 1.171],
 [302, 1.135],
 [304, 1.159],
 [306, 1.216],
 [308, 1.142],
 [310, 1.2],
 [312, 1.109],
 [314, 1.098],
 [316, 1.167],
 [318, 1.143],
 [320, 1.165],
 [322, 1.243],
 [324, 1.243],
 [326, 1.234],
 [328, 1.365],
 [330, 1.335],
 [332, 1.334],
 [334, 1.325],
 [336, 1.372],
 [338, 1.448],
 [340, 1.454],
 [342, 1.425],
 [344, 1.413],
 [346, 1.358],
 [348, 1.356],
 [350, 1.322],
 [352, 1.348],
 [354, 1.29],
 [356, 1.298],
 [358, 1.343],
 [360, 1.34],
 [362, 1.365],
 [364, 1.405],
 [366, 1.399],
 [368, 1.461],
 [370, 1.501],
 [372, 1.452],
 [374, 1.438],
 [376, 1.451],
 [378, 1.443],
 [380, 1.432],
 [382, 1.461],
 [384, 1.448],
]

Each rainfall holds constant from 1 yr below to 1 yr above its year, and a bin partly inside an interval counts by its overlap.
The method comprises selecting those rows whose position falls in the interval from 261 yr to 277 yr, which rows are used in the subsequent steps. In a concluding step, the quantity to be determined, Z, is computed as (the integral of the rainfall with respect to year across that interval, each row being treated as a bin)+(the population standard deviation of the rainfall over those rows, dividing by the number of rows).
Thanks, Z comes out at 21.9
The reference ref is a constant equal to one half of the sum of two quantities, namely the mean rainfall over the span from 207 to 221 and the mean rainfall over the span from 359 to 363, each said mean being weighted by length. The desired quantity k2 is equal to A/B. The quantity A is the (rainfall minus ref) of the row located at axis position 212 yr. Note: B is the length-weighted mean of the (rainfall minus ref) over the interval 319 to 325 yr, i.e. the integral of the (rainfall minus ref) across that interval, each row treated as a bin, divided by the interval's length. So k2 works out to 0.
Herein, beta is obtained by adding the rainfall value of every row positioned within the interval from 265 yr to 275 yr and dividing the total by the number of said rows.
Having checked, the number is 1.35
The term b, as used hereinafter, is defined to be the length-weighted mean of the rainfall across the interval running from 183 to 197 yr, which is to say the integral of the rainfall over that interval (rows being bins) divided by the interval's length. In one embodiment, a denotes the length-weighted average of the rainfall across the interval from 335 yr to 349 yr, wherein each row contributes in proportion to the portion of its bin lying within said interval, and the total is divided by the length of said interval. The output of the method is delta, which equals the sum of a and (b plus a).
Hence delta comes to 4.27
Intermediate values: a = 1.40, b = 1.46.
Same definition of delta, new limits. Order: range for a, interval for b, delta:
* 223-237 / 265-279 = 4.24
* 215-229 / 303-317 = 4.17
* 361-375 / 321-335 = 4.16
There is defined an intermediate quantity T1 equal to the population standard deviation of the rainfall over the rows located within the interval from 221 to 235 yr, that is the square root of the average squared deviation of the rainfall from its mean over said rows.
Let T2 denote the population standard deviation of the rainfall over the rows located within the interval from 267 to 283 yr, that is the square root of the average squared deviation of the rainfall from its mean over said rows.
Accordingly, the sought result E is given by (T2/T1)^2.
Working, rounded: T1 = 0.072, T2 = 0.026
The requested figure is 0.13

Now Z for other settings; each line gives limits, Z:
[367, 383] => 23.3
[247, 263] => 23.1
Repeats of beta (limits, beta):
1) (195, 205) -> 1.47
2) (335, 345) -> 1.42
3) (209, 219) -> 1.49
